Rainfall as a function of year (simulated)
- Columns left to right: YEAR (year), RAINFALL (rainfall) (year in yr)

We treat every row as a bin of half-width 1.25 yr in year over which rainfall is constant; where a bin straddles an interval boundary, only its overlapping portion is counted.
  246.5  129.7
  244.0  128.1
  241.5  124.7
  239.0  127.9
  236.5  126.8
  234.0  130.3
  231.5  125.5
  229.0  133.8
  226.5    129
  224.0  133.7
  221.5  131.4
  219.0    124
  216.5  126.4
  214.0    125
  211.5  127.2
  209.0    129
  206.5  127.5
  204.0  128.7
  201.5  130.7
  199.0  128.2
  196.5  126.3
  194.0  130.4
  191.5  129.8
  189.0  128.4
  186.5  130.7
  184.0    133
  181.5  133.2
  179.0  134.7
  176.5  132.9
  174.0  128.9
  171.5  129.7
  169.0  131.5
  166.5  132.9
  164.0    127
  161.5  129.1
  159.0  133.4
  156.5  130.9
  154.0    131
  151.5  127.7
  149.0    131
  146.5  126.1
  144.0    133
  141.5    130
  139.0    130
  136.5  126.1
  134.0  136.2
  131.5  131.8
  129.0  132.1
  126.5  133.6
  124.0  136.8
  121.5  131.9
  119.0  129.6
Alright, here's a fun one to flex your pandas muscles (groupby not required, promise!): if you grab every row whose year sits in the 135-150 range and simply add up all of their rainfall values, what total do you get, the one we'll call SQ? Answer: 776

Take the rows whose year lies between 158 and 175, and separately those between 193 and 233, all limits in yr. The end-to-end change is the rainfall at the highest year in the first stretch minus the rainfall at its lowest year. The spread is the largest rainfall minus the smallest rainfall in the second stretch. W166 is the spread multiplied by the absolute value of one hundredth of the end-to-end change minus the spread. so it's 96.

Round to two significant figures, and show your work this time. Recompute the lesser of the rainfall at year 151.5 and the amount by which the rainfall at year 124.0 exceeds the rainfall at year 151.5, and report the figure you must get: 9.1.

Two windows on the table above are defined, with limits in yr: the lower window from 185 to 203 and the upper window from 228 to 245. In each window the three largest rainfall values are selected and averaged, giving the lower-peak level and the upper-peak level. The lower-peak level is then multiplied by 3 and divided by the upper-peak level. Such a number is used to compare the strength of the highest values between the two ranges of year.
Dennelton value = 2.997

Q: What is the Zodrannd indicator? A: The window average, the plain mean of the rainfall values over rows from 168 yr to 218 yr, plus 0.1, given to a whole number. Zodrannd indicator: 130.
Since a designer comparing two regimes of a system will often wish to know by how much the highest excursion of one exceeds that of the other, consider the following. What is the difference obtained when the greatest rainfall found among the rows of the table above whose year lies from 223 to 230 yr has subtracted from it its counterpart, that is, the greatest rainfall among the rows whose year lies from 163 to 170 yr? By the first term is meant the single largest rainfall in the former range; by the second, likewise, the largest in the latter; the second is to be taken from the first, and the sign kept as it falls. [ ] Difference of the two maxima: 0.9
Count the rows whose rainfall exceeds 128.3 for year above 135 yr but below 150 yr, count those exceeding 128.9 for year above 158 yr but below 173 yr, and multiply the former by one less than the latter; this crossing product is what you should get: 16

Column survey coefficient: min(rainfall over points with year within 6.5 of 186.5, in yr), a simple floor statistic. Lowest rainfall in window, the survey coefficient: 128.4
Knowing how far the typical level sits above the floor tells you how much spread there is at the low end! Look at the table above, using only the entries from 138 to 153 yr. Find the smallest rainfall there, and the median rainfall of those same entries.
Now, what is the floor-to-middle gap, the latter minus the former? 3.9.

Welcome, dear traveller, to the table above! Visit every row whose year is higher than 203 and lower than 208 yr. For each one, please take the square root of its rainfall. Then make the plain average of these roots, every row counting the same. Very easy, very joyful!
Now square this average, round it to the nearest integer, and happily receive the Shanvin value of 128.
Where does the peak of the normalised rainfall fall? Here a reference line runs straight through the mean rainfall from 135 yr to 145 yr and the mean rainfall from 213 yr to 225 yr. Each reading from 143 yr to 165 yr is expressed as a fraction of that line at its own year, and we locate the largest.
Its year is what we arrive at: 159.0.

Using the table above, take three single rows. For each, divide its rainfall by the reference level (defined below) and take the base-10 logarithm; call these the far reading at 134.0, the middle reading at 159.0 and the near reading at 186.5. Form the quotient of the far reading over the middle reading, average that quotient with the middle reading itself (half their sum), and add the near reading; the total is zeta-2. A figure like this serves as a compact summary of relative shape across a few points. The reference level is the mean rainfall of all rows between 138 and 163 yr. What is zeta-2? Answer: 0.9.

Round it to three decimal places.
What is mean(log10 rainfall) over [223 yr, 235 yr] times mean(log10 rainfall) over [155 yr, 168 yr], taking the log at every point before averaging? 4.476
